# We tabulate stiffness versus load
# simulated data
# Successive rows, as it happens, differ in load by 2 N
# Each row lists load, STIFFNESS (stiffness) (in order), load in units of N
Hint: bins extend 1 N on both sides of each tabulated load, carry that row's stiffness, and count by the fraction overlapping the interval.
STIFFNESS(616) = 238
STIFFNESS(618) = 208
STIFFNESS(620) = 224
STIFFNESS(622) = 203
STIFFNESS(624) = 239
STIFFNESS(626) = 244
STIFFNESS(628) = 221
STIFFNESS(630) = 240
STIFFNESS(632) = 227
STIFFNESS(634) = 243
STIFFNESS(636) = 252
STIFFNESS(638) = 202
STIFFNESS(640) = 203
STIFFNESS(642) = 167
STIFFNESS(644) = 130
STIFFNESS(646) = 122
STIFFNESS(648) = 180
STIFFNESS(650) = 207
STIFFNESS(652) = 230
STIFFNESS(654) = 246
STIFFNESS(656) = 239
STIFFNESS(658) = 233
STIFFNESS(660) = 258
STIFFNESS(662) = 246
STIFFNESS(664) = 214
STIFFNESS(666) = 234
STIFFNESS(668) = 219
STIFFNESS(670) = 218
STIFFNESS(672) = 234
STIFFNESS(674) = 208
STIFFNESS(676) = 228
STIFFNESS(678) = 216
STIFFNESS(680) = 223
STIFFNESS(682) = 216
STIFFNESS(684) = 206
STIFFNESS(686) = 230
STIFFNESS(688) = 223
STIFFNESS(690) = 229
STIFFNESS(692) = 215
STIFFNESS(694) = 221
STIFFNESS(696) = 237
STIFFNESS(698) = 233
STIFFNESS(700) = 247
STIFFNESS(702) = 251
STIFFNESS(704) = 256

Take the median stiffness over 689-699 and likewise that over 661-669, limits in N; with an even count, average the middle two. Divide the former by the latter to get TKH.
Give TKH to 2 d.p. 1.01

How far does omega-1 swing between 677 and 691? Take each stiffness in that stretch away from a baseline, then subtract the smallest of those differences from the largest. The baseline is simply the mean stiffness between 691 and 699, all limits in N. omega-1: 24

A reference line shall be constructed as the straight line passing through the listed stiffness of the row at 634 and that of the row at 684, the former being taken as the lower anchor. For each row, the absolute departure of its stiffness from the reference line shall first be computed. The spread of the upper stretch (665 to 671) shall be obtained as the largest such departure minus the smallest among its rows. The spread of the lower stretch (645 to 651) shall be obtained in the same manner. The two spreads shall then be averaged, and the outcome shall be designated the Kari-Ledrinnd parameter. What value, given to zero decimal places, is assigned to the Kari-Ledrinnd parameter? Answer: 51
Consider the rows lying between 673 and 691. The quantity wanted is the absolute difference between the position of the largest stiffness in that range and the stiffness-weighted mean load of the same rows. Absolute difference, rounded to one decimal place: 3.9 N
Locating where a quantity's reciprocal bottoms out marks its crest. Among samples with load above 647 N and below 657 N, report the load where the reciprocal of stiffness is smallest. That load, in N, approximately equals 654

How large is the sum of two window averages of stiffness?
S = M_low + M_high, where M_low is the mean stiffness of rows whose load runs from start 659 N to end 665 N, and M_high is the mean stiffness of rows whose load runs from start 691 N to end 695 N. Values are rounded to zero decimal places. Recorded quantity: 457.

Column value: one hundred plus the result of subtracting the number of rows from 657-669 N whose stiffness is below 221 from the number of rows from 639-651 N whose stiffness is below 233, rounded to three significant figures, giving 104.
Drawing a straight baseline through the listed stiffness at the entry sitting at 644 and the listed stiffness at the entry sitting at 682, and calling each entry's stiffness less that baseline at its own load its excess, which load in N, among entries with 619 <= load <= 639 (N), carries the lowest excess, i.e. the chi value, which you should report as 638 N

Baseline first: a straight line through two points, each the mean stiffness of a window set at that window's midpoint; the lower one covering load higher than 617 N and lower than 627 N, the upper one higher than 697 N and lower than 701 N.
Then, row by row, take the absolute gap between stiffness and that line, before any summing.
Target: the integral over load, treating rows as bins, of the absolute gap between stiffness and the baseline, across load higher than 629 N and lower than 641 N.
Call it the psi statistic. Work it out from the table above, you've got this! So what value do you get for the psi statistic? 215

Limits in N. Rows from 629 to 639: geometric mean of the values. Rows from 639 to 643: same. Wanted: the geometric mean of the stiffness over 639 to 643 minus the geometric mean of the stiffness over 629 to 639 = -48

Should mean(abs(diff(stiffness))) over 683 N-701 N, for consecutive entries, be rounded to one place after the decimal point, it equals 11.4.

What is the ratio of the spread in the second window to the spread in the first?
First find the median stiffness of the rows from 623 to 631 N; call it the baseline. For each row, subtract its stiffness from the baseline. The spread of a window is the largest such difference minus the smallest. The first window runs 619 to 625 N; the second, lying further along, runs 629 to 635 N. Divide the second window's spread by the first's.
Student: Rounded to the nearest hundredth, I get 0.44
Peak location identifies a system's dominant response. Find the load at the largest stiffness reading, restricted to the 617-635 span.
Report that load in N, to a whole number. 626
